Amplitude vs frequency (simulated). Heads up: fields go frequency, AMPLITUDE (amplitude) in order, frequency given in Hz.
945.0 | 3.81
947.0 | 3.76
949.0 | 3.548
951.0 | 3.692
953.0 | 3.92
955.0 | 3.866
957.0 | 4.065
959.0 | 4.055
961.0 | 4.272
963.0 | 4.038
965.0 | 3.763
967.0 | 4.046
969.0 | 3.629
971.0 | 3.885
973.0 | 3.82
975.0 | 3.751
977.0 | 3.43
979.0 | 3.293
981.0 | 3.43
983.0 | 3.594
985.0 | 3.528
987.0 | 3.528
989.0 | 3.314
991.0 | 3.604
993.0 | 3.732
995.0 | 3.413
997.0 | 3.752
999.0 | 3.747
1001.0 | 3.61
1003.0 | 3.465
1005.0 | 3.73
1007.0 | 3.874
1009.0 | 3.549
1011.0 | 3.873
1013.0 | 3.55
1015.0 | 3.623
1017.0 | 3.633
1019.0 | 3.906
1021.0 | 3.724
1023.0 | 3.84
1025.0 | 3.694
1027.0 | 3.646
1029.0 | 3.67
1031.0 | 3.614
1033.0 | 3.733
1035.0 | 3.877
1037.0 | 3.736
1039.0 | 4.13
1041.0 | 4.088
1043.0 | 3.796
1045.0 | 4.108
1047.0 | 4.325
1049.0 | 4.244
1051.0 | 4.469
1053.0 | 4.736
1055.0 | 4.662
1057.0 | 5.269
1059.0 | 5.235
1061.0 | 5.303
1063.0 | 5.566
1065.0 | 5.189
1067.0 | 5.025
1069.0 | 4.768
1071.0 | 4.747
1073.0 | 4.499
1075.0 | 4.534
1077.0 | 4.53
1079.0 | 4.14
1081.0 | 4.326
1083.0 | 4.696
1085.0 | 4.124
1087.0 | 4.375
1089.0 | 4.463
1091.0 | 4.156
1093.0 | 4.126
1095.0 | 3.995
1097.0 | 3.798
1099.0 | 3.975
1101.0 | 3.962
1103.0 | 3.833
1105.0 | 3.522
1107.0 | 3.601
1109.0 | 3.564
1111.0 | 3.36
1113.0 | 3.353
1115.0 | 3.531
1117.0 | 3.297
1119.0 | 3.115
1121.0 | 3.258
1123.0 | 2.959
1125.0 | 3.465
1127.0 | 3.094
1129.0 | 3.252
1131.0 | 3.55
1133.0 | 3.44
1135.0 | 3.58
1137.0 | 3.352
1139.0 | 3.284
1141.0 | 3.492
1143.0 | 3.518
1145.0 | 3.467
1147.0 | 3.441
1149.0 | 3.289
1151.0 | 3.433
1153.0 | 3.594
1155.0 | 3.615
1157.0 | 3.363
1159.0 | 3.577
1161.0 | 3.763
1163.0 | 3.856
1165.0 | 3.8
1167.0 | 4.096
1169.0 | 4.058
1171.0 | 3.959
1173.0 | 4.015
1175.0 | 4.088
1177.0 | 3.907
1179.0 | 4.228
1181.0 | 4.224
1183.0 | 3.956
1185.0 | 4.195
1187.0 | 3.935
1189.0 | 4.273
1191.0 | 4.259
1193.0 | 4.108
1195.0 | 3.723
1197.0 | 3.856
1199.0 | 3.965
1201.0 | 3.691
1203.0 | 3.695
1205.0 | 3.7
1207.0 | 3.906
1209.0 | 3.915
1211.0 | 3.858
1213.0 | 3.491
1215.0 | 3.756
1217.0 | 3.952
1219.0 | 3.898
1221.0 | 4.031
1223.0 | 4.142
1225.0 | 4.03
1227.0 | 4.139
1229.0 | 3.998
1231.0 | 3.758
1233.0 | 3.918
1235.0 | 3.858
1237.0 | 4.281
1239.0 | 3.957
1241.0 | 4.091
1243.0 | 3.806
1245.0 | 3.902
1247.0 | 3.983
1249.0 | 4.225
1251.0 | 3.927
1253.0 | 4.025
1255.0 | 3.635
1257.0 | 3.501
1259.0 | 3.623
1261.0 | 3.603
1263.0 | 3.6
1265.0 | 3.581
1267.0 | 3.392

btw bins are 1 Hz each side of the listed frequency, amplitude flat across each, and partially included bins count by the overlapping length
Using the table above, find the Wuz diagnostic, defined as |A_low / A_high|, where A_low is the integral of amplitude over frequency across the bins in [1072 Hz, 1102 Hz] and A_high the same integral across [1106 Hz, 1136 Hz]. 1.26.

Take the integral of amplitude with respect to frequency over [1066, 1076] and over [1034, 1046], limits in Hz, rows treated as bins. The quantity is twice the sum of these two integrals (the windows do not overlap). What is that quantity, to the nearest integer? 189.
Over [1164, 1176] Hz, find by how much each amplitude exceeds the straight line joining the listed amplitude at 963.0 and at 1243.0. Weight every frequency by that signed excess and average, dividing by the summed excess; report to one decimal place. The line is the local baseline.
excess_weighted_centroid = 1171.4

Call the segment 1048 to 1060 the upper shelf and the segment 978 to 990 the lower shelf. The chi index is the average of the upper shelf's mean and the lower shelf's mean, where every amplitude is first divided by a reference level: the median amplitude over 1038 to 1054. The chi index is 0.981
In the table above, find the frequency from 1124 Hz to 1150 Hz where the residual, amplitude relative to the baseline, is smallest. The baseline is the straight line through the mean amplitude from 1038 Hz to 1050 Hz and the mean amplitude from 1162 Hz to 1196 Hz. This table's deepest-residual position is 1127.0 Hz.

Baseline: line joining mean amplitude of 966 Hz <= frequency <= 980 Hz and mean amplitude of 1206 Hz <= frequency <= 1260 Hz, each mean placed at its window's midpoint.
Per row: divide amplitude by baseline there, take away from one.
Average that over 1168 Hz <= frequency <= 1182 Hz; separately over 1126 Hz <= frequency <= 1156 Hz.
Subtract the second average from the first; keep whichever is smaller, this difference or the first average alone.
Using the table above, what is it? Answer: -0.16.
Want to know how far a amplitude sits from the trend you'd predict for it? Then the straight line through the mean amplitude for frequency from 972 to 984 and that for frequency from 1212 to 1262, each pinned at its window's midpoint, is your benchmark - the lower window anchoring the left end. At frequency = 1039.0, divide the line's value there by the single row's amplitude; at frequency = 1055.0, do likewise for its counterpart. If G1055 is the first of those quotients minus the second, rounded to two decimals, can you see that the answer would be 0.10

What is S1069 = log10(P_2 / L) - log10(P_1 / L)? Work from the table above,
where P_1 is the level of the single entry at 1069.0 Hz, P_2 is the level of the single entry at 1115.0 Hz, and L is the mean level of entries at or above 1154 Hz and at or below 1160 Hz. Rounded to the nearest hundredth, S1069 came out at -0.13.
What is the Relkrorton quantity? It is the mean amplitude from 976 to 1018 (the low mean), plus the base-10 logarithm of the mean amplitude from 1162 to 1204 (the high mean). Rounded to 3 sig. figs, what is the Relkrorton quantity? 4.19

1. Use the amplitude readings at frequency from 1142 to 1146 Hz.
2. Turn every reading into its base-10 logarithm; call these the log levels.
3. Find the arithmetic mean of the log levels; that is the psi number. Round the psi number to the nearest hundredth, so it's 0.54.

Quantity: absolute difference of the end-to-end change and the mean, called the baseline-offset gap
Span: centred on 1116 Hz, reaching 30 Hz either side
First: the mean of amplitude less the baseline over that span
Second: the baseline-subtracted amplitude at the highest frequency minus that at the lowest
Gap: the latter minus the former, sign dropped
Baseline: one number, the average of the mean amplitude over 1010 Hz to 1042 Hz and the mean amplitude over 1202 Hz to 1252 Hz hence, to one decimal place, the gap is 0.6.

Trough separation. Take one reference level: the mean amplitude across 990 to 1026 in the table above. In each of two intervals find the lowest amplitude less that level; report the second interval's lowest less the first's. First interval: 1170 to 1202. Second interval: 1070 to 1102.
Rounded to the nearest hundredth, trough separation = 0.11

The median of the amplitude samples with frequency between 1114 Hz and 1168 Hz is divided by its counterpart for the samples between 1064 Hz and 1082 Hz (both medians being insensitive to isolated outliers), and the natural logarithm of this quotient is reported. -0.269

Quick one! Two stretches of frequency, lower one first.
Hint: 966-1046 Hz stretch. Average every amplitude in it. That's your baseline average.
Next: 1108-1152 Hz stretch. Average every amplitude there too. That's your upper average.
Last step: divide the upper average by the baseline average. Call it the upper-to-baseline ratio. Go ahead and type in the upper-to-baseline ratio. 0.91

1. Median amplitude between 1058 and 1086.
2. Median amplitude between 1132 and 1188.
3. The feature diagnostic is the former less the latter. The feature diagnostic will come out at 1.0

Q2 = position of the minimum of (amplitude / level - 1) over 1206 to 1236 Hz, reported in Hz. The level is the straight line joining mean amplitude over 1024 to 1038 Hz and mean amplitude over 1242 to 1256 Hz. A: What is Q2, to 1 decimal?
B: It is 1213.0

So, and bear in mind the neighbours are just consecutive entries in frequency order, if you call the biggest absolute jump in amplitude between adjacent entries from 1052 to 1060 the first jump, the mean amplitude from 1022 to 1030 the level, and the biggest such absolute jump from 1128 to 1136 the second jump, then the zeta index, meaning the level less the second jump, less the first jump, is 2.81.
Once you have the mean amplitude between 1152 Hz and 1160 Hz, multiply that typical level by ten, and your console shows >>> 35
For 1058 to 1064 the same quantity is 54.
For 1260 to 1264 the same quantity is 36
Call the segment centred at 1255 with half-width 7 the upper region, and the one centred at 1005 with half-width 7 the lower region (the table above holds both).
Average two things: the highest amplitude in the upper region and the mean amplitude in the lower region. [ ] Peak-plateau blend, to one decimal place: 4.0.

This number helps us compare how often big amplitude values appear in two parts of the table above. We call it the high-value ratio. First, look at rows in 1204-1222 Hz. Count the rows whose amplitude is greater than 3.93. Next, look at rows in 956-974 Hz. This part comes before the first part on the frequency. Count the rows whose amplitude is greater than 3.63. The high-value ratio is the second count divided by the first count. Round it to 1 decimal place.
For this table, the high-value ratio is 4.0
